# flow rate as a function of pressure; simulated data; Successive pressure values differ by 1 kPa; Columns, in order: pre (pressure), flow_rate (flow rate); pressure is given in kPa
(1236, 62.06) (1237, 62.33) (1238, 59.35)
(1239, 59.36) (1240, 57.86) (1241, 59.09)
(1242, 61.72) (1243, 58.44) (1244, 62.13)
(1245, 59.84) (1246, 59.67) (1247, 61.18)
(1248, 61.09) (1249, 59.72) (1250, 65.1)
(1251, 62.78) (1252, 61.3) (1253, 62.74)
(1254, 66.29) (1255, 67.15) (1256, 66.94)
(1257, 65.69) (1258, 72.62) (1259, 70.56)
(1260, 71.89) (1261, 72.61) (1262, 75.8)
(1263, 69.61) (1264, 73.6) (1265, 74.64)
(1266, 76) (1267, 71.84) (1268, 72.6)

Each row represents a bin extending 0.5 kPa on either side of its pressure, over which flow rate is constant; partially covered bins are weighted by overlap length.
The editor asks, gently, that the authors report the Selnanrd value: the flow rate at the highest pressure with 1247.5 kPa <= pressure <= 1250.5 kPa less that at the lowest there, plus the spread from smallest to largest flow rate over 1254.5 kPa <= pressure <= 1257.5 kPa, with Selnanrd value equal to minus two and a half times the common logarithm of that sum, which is -1.8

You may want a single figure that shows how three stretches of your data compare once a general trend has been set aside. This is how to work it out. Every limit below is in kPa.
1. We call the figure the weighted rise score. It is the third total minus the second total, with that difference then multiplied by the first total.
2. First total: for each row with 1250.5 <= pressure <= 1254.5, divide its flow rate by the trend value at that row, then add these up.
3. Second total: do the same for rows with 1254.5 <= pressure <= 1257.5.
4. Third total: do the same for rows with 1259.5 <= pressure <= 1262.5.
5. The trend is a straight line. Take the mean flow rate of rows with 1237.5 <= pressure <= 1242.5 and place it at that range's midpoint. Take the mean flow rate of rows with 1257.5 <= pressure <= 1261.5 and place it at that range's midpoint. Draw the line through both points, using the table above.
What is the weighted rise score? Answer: 1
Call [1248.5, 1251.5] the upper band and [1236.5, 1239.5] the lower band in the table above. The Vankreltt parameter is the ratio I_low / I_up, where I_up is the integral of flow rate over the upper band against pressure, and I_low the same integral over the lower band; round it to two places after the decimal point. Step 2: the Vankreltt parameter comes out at 0.97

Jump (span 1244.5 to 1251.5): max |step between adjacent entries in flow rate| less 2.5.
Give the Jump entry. 2.9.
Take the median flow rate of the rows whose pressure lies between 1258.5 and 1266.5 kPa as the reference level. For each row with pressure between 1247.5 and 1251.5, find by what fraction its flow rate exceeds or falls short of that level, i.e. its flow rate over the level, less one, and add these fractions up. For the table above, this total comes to -0.6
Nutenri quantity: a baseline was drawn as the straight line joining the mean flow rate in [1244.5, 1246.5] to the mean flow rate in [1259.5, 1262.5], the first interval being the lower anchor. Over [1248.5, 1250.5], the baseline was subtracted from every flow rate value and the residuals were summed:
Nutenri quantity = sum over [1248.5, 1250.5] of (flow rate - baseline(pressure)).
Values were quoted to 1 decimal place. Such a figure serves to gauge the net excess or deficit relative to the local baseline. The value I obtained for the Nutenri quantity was -1.7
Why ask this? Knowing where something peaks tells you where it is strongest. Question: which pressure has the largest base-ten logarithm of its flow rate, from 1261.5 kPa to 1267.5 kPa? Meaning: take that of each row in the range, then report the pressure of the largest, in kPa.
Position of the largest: 1266 kPa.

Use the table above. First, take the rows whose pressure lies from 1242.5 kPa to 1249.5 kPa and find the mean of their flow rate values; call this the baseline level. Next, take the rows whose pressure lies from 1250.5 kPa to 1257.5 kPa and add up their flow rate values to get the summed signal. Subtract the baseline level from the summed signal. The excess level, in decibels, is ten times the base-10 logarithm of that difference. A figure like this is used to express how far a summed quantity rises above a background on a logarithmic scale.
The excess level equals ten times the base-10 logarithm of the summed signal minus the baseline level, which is 25.9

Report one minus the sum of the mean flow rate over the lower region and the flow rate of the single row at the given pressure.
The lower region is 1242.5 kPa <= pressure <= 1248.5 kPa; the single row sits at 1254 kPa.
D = -126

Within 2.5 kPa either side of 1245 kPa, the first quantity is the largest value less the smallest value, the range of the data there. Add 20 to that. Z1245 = 23.7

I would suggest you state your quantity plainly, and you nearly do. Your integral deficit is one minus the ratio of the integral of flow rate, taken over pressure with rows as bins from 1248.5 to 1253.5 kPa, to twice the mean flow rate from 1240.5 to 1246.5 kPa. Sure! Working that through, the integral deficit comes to -1.6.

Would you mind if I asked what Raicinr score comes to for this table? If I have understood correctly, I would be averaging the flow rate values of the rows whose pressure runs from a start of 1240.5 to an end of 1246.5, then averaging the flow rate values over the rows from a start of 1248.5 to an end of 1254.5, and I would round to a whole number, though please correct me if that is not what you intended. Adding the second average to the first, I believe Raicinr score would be 123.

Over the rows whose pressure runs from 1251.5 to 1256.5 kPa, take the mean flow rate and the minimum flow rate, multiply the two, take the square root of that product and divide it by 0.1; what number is 631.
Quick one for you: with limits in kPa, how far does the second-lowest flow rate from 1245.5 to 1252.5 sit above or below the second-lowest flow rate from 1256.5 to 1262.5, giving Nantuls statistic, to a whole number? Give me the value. -11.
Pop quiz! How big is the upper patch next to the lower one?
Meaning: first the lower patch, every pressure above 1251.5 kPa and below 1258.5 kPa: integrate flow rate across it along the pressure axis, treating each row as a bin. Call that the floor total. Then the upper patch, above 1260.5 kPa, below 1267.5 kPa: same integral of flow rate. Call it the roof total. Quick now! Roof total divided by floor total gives 1.11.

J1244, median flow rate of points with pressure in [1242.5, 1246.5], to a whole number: 60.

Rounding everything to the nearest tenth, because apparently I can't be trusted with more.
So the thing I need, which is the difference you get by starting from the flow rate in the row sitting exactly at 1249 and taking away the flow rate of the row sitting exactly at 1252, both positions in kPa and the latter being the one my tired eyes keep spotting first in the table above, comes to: -1.6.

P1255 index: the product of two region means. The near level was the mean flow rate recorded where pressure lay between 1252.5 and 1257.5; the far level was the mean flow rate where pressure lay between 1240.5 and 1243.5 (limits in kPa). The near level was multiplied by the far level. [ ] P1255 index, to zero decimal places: 3929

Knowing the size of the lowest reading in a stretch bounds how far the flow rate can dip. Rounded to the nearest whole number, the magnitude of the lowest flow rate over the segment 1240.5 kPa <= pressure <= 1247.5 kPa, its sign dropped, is 58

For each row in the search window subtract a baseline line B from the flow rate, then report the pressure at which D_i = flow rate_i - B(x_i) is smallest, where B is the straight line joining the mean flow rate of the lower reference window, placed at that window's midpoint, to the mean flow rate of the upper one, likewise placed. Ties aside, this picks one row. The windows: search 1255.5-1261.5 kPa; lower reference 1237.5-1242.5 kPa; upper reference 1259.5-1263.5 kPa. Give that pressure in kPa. 1257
